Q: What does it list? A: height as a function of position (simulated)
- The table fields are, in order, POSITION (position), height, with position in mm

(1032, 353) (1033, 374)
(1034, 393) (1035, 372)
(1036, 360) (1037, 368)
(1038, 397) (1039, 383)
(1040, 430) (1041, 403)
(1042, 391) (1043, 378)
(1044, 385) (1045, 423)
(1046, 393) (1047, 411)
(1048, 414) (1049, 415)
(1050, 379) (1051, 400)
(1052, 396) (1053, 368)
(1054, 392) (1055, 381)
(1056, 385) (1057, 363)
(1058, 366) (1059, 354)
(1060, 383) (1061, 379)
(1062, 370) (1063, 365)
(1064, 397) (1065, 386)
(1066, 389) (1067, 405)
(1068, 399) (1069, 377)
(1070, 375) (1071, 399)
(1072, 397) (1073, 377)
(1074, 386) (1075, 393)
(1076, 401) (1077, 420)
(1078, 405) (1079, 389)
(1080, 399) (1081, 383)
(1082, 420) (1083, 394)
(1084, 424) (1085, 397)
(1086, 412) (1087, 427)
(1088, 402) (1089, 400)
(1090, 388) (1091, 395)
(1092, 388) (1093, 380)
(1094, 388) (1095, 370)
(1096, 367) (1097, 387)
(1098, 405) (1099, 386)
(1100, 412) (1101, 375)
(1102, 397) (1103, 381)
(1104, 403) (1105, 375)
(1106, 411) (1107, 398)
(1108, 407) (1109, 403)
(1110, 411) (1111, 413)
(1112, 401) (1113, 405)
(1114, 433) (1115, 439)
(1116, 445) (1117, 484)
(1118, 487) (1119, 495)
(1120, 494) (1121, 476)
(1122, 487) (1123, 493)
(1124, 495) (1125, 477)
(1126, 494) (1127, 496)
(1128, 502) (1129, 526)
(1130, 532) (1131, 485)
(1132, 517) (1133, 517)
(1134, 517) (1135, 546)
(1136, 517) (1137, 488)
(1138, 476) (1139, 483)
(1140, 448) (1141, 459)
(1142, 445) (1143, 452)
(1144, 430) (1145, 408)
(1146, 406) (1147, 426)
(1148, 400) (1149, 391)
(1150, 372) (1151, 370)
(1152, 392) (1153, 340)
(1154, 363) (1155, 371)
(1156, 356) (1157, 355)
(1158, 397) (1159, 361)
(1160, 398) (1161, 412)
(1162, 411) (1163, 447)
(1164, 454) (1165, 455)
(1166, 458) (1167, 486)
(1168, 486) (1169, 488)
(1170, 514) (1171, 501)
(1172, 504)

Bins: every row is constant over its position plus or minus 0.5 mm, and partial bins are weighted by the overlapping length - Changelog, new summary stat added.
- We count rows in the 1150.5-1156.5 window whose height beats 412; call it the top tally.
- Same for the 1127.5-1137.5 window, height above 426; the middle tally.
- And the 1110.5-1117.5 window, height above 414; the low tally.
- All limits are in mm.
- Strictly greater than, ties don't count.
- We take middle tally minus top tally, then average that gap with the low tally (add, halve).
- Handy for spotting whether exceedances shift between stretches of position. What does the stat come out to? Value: 7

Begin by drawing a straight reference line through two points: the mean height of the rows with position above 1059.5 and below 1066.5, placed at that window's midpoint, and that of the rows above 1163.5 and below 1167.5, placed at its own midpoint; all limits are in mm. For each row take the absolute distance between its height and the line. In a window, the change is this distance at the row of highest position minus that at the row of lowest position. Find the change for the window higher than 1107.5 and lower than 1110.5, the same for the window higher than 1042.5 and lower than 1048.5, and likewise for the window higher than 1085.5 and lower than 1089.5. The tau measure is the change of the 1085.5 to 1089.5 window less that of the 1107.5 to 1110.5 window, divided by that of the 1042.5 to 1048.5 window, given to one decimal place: -0.2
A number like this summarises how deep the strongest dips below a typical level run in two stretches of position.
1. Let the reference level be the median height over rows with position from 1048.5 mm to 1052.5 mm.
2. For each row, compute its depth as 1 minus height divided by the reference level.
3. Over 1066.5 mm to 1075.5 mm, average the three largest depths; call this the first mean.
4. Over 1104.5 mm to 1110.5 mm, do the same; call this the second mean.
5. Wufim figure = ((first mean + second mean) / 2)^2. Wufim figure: 0.0012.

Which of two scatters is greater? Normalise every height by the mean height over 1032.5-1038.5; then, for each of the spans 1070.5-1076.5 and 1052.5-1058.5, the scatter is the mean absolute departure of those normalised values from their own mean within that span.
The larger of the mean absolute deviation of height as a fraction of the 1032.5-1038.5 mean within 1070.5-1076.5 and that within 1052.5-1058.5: 0.027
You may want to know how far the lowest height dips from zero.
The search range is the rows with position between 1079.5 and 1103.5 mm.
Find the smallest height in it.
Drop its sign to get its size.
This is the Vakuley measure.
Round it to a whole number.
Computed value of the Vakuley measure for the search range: 367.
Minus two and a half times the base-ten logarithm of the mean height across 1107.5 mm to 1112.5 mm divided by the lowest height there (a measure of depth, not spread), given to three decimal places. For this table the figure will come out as -0.016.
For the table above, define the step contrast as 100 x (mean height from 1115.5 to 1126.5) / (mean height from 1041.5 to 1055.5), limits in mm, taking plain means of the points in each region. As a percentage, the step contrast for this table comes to 123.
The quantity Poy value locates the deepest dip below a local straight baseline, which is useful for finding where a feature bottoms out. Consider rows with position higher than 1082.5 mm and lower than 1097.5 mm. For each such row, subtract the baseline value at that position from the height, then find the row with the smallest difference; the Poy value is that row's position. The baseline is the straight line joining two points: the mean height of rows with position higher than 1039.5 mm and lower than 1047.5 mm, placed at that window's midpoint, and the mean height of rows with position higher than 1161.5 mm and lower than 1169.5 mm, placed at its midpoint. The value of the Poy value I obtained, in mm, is 1096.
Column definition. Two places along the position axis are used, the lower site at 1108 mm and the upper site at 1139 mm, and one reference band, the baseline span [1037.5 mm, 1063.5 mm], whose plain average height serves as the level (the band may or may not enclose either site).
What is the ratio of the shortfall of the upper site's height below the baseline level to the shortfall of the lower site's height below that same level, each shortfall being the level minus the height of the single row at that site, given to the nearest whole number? 5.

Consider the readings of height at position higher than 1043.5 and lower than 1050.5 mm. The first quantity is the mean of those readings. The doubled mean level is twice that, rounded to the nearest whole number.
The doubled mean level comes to 806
